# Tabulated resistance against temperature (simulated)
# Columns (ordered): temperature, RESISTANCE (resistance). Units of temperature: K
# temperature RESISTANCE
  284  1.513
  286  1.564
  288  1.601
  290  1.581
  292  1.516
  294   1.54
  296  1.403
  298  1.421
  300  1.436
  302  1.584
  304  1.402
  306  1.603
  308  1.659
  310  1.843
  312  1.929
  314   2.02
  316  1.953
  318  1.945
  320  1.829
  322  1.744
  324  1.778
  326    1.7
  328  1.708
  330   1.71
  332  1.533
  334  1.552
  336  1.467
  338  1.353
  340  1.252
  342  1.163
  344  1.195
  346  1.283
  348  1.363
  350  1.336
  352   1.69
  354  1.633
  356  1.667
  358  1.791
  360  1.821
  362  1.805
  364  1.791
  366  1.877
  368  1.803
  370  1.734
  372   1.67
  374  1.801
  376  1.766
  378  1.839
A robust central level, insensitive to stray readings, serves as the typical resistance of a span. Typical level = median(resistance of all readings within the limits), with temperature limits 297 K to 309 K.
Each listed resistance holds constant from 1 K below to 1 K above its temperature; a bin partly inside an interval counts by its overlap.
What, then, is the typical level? 1.5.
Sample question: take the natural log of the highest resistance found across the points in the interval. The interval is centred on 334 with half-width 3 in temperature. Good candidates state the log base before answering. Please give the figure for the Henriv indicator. 0.44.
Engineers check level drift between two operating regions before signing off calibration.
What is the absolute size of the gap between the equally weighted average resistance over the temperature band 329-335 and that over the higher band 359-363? 0.2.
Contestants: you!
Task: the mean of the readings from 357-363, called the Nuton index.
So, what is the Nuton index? 1.81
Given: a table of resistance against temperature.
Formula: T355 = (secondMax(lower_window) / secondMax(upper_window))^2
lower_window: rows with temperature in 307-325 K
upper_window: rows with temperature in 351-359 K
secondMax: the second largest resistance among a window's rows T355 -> 1.3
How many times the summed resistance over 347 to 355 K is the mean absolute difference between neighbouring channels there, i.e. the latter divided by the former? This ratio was 0.024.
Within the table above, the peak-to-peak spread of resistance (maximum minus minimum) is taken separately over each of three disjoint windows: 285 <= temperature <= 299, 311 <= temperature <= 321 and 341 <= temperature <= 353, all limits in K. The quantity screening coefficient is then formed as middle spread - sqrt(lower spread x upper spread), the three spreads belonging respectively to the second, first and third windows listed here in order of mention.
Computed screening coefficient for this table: -0.13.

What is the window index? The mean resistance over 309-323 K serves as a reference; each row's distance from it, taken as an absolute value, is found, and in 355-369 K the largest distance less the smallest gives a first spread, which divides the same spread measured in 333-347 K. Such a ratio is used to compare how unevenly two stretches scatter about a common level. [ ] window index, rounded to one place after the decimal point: 1.9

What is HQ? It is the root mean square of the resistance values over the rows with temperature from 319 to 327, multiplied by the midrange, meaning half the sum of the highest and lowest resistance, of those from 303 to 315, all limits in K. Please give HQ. 3.0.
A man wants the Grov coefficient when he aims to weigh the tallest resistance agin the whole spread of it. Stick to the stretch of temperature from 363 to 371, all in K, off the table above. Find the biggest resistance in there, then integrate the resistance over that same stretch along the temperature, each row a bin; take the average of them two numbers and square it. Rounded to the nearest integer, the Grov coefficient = 66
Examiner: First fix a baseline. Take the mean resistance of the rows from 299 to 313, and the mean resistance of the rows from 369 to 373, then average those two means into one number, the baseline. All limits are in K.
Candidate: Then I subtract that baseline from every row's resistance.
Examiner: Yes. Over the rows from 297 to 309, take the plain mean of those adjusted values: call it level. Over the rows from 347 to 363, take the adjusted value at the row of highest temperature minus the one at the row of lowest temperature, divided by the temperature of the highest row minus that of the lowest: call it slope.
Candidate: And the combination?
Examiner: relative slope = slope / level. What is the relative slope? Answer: -0.21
